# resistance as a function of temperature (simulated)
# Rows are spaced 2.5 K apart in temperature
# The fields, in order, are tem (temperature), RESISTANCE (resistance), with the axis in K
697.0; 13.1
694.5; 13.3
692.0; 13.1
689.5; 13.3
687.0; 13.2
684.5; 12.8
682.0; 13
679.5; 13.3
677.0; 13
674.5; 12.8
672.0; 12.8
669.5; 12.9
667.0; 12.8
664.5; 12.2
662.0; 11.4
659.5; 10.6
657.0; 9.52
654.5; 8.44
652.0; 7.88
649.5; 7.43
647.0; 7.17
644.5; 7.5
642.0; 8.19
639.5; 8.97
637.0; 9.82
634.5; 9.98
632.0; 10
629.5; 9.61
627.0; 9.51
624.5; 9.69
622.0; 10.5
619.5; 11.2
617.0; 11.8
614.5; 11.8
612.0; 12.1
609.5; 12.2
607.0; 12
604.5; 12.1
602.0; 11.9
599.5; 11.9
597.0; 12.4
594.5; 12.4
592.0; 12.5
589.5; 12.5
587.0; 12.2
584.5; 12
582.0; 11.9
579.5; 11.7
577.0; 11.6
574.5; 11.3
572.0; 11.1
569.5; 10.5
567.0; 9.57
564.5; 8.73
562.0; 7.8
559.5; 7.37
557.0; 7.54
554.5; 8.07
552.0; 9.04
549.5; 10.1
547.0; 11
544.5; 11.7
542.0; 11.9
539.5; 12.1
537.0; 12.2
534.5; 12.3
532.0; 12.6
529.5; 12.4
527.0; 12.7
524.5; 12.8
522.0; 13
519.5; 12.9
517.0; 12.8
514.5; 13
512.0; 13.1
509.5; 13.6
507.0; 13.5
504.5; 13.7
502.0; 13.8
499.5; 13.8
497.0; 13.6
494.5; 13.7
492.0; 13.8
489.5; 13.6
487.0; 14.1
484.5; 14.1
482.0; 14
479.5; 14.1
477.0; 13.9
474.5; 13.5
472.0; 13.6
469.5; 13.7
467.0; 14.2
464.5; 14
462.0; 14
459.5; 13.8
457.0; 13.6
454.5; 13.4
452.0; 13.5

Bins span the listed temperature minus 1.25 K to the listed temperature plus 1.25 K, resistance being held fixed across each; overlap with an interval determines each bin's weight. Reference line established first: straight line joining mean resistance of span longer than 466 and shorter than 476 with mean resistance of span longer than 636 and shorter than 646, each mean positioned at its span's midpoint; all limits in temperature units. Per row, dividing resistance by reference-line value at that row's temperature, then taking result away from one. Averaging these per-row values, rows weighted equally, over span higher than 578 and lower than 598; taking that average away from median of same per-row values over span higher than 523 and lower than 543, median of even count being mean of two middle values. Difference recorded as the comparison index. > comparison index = 0.2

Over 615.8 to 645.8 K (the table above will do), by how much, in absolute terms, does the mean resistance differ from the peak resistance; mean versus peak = 2.1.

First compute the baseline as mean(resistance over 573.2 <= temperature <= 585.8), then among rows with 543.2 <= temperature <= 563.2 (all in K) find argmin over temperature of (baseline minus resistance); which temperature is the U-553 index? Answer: 544.5 K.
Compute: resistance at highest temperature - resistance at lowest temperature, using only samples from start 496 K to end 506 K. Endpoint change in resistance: 0.1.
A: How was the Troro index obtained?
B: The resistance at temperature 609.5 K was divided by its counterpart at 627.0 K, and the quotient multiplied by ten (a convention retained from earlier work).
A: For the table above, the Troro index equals 12.8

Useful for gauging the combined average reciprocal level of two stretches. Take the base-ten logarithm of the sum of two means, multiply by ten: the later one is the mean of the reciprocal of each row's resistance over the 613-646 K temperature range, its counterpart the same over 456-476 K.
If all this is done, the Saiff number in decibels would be -7.56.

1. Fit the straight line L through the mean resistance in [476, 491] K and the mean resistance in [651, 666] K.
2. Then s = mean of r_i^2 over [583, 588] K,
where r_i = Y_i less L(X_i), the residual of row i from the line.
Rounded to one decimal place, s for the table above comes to 0.2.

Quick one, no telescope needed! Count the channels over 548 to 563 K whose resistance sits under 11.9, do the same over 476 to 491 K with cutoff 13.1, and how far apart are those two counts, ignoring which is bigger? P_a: 6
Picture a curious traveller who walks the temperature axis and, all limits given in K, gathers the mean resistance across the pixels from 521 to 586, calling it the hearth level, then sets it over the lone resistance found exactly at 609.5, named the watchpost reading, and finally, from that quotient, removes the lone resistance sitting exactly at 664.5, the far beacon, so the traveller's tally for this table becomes -11.3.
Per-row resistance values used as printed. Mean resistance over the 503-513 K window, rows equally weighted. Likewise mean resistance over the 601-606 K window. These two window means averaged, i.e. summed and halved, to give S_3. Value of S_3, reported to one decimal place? 12.7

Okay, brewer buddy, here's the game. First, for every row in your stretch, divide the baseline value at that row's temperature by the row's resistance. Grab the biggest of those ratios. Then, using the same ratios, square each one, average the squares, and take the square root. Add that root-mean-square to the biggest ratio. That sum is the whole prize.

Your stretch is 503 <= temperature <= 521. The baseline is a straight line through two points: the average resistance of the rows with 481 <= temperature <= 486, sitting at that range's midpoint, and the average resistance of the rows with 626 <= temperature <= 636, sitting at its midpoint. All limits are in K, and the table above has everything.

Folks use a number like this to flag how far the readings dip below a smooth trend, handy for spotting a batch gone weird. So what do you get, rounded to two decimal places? 2.02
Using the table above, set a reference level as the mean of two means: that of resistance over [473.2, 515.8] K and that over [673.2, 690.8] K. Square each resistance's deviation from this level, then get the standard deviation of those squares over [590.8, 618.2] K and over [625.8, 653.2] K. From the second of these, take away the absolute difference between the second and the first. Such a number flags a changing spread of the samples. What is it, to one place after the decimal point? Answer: 0.6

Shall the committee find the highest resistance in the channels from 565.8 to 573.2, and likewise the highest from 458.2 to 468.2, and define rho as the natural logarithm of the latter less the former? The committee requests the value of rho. 1.1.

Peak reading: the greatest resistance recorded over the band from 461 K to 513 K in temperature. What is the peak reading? 14.2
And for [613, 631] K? 11.8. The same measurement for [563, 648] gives 12.5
